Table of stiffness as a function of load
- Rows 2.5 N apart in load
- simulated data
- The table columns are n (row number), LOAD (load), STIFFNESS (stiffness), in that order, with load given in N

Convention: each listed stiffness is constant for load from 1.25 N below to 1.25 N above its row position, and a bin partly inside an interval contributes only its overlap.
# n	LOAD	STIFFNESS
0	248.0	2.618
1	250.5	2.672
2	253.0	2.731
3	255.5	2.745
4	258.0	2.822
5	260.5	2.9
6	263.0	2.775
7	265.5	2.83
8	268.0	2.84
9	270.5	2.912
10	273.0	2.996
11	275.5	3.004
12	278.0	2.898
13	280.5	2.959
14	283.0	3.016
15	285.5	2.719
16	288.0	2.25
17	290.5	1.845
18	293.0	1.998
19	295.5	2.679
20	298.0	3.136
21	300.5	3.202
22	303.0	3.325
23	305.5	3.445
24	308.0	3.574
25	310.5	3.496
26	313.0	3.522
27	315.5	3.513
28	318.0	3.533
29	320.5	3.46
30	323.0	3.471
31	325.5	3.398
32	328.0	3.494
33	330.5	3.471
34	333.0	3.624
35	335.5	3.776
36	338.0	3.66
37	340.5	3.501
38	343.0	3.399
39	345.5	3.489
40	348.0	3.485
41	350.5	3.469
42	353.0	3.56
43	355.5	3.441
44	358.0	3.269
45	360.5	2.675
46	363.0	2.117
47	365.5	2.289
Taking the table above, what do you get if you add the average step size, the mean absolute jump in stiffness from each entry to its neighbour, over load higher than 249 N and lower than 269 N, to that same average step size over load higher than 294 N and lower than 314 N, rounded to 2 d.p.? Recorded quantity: 0.20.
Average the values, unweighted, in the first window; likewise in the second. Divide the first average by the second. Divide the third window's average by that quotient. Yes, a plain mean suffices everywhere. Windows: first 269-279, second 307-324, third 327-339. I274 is 4.29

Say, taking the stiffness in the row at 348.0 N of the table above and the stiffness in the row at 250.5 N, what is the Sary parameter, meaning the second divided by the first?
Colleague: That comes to 0.77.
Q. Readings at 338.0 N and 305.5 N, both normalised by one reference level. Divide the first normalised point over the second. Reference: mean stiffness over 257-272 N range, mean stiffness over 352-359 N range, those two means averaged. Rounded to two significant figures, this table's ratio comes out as 1.1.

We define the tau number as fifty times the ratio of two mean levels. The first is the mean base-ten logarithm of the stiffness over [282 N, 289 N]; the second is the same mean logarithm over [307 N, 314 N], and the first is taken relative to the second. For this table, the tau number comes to 39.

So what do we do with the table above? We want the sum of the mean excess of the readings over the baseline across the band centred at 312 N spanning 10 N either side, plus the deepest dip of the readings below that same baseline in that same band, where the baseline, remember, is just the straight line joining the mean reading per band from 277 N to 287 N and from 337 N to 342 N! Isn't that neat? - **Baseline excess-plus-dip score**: 0.13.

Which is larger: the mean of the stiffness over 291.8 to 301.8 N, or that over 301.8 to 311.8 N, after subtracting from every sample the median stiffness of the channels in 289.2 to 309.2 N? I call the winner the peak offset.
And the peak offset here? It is 0.29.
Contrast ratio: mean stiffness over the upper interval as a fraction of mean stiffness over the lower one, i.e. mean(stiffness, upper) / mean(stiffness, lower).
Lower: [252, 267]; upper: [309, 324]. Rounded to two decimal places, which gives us 1.25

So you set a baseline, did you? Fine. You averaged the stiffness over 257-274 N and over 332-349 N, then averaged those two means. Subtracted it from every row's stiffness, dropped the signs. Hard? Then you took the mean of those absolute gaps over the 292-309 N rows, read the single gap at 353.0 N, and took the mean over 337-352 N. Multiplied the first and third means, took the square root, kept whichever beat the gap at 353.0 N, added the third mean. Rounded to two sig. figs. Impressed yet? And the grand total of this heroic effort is 0.63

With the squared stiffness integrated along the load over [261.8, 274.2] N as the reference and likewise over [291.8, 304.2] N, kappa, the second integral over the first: 1.0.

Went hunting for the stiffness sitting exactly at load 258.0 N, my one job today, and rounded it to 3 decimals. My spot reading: 2.822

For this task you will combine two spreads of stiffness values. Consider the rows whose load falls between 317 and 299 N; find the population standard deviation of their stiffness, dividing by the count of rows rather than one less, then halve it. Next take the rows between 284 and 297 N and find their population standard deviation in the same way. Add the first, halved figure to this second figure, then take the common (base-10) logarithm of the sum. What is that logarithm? -0.38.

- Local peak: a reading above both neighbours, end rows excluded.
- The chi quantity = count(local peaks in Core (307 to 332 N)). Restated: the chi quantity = 4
